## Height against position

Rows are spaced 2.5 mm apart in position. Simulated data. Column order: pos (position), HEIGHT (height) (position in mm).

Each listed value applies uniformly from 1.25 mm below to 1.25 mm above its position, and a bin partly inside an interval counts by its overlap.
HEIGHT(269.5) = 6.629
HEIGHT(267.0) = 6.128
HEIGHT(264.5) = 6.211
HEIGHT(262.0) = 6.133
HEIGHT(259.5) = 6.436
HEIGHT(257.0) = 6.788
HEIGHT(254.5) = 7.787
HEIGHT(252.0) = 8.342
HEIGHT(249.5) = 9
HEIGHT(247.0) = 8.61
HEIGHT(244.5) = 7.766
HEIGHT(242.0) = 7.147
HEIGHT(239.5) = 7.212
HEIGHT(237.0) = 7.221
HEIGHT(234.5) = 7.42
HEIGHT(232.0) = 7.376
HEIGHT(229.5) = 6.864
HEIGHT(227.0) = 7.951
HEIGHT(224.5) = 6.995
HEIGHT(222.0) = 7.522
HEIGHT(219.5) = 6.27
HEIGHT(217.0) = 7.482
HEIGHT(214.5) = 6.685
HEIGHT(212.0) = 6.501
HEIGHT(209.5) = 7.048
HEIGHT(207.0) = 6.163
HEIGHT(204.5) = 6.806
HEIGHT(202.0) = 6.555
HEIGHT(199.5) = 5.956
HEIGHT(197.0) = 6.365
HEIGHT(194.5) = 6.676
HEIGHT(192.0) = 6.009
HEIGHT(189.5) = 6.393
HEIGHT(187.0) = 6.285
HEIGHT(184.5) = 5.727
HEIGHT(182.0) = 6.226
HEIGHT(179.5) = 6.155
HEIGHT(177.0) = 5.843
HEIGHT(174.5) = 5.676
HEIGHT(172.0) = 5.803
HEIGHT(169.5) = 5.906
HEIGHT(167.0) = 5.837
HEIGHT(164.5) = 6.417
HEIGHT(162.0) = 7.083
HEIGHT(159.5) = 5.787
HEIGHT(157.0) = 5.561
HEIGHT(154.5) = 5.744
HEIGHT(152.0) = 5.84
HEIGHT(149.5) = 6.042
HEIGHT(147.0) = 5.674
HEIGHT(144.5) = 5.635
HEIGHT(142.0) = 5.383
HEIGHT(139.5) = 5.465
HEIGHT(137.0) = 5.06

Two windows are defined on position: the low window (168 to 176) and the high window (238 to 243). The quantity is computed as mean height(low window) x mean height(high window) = 41.6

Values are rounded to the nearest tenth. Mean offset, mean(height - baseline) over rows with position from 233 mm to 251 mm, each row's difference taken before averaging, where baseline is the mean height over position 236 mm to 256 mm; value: -0.1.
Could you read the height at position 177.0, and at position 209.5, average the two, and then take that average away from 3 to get -3.45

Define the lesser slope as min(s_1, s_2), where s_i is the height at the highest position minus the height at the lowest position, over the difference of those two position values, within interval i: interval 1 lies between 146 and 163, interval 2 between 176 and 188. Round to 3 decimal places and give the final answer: 0.044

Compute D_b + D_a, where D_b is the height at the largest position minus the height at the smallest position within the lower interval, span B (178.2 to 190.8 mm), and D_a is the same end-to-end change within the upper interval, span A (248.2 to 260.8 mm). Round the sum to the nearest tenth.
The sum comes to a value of -2.3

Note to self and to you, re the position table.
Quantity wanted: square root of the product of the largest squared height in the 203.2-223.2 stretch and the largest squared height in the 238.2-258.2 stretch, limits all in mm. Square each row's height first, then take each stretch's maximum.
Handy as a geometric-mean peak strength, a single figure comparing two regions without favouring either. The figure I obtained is 68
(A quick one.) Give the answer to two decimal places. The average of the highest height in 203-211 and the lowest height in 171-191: 6.36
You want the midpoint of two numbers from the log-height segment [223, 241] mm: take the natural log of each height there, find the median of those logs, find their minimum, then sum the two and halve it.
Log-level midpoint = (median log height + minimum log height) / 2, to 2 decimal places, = 1.95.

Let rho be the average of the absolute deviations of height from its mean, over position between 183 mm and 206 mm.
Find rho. 0.28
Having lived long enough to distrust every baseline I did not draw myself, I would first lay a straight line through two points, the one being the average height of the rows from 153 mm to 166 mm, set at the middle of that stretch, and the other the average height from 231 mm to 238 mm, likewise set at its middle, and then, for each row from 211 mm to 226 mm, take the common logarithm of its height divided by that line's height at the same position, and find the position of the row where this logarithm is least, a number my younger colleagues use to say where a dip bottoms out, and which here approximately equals 219.5 mm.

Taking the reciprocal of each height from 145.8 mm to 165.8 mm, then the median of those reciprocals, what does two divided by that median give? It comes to 11.6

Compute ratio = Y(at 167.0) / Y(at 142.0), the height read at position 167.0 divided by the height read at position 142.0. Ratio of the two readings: 1.08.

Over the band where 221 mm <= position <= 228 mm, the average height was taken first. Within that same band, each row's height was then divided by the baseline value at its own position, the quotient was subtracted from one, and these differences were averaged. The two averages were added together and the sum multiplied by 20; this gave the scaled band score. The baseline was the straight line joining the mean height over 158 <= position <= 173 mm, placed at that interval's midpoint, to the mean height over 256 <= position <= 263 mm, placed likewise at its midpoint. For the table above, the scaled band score 146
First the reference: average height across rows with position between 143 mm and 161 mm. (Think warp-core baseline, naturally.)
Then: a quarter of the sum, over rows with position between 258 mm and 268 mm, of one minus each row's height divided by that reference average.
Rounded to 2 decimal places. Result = -0.08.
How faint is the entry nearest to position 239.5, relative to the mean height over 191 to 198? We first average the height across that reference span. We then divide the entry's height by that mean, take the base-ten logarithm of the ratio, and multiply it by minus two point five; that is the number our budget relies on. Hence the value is -0.14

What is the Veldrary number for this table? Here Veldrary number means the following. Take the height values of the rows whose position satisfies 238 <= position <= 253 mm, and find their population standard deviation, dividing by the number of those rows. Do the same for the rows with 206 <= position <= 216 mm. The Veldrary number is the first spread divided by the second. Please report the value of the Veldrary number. 2.2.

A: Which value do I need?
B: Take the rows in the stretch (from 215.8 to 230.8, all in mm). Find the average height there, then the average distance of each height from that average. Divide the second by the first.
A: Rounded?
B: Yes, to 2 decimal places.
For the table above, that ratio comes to 0.07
